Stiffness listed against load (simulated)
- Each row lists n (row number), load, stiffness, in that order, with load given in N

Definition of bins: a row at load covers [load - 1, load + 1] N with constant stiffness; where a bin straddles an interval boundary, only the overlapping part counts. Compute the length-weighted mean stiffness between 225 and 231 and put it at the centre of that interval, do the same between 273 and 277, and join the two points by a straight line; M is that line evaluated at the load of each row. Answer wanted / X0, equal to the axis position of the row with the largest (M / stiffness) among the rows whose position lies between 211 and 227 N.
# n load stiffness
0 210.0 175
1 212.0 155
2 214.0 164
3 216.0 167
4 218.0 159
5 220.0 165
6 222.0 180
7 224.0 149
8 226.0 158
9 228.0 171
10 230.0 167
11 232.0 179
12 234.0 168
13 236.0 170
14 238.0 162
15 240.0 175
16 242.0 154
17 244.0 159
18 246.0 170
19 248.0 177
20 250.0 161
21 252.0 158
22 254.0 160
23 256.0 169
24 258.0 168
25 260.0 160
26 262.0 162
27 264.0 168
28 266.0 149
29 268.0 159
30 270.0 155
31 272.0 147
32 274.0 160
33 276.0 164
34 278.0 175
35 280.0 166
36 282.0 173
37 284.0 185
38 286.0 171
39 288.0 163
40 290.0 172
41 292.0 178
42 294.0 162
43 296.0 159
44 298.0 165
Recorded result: 224.0 N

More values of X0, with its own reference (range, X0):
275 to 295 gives 294.0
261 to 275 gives 272.0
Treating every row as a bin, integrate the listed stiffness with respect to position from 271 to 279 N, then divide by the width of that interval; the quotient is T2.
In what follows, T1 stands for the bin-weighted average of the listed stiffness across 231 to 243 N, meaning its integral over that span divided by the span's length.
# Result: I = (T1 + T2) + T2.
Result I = 491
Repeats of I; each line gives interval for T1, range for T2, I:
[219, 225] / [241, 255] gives 490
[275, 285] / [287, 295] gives 510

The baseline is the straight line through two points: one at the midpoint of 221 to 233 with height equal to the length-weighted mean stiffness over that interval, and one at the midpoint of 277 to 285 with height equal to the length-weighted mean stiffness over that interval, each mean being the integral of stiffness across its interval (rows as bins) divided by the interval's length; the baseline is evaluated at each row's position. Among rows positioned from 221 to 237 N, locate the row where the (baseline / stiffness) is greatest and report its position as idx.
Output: 224.0 N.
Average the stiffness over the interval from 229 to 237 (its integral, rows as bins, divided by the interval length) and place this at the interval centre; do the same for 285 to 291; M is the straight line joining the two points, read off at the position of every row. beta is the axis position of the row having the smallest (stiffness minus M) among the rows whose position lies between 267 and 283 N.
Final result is 272.0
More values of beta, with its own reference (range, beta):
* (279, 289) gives 288.0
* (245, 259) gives 252.0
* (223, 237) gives 224.0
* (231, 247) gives 242.0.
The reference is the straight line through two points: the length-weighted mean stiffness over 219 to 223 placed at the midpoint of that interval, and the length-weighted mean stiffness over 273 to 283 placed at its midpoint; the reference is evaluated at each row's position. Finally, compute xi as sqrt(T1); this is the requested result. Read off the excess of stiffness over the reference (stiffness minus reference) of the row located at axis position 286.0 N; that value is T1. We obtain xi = 2.0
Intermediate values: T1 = 4.1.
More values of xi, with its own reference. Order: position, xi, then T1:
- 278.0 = 2.7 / 7.4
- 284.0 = 4.2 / 17.9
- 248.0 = 2.6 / 6.8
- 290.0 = 2.3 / 5.4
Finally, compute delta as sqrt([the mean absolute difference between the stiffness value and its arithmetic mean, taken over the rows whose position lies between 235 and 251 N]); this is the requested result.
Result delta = 2.65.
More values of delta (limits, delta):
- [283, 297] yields 2.73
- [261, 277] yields 2.40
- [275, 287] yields 2.31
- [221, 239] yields 2.69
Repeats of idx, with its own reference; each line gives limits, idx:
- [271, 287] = 272.0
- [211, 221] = 212.0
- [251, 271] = 266.0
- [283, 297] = 296.0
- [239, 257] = 242.0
